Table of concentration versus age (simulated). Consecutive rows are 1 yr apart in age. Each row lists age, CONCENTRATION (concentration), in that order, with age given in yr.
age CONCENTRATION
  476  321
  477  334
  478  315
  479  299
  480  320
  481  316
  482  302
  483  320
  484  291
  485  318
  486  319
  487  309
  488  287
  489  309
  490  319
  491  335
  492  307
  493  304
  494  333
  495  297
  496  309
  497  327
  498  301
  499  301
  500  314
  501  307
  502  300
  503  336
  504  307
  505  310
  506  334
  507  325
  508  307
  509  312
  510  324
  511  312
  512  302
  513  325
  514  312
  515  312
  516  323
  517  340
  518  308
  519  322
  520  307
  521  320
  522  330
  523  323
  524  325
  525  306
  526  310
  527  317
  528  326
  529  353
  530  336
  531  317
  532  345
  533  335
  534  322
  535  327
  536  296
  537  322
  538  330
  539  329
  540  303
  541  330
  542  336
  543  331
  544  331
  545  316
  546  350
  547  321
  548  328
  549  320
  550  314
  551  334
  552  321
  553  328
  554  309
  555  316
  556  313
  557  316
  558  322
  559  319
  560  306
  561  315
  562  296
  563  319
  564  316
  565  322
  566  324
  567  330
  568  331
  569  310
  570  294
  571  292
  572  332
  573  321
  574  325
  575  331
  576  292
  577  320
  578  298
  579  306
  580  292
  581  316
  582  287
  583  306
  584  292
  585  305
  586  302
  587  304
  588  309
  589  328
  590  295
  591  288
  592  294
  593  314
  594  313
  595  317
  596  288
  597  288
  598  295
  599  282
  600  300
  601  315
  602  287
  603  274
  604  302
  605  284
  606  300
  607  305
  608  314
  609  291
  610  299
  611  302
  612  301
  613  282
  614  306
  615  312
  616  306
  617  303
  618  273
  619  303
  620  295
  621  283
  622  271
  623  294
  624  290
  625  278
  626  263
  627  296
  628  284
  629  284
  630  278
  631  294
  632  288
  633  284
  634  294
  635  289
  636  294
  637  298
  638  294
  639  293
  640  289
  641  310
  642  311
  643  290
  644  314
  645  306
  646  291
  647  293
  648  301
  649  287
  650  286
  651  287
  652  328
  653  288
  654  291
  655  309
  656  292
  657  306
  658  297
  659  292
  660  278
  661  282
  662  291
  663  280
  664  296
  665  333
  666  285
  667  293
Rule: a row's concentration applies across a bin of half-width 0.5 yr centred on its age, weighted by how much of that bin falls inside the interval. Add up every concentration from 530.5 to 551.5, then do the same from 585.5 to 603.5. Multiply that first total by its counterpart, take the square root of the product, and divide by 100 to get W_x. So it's 61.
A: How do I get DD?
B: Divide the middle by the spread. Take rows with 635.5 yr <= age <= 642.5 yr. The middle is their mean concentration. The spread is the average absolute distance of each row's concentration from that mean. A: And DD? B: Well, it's 43.3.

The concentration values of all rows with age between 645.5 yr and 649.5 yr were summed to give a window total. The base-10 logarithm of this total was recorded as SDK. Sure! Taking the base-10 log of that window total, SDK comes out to 3.07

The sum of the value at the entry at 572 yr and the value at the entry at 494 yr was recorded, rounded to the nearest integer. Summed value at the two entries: 665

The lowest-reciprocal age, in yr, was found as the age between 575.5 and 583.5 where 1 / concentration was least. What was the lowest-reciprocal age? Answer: 577 yr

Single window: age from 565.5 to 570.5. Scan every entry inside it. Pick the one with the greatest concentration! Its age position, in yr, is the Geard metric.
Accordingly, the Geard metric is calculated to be 568 yr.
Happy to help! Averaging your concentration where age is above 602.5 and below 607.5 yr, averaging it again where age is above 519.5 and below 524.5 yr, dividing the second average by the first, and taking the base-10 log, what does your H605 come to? 0.040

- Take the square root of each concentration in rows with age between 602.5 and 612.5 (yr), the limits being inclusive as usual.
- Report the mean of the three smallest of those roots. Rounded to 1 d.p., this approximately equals 16.8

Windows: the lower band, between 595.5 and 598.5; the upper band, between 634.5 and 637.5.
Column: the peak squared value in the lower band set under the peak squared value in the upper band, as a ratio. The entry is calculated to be 1.02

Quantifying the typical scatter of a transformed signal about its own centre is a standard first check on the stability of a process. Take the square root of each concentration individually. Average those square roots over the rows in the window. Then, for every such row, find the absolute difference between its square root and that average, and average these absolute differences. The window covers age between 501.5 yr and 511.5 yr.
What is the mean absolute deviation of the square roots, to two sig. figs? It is 0.29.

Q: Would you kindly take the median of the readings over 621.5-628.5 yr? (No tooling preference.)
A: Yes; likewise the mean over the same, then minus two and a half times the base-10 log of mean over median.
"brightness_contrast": 0.0066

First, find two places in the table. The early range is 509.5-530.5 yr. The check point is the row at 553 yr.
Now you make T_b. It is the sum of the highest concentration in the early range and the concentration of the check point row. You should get 681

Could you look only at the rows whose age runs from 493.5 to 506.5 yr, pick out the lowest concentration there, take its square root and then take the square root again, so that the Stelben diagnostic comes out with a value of 4.15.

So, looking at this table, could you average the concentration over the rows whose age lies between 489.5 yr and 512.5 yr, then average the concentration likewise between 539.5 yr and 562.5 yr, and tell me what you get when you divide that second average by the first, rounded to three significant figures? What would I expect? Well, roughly 1.02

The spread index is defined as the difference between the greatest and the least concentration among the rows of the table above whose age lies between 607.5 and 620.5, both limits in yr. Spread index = 41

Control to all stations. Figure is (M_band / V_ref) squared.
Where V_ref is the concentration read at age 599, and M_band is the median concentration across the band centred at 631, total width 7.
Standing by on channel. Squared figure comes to 1.01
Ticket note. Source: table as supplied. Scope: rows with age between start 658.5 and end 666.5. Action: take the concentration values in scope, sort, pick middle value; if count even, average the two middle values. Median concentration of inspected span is 288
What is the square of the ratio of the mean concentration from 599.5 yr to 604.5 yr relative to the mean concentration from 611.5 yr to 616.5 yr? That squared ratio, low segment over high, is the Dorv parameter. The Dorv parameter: 0.96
